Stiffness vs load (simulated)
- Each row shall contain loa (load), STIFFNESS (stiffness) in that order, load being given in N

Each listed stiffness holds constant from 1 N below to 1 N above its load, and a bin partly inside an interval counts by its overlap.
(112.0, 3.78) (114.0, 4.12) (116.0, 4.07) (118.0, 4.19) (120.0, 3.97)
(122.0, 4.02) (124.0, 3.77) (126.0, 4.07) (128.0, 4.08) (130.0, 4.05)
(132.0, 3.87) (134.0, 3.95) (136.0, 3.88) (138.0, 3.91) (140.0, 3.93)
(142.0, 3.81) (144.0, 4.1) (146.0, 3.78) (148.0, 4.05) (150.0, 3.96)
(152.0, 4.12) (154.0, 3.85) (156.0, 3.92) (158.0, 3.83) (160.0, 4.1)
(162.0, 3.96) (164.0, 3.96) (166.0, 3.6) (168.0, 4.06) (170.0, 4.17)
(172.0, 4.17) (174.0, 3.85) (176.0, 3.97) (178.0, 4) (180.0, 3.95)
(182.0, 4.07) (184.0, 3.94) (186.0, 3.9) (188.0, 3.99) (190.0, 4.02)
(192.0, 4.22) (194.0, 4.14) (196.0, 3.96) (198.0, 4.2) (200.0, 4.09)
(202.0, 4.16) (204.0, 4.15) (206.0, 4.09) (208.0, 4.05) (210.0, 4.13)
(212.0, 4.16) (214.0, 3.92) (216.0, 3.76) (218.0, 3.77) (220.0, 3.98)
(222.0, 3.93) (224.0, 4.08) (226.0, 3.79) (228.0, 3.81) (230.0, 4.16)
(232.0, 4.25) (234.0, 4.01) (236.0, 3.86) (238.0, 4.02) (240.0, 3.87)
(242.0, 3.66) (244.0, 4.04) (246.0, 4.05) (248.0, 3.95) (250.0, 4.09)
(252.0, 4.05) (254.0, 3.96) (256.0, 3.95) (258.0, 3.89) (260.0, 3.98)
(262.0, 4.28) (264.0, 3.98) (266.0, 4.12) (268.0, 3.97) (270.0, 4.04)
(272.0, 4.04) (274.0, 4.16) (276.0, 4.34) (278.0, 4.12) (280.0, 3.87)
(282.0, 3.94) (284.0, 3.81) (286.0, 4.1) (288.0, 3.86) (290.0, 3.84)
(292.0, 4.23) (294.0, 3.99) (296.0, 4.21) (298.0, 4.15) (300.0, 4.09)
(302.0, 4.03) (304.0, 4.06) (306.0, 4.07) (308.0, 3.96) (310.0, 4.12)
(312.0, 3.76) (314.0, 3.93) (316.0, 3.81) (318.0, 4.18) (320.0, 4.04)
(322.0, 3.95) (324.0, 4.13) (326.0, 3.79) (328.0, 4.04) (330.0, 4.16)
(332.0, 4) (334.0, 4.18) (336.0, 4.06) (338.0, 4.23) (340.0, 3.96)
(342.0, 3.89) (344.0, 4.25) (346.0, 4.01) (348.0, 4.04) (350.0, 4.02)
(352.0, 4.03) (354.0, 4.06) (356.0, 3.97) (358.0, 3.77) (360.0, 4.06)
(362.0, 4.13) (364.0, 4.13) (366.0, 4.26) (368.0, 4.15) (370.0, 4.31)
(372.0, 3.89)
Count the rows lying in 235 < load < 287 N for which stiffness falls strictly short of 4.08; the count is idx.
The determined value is 19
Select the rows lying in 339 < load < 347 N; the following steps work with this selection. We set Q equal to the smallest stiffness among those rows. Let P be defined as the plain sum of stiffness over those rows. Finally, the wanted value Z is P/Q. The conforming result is 4.14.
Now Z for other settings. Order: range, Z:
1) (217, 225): 4.18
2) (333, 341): 4.15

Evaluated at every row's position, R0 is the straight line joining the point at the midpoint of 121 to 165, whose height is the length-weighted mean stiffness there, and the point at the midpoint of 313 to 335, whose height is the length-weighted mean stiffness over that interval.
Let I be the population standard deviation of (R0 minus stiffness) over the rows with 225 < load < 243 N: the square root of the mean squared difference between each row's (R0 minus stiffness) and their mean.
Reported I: 0.178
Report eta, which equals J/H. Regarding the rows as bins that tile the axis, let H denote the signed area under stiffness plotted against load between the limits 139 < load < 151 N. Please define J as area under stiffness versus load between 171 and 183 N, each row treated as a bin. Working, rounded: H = 47.3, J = 48.0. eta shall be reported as 1.016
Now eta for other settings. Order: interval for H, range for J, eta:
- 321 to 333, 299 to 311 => 1.011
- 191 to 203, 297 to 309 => 0.983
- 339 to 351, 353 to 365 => 0.998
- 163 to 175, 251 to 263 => 1.013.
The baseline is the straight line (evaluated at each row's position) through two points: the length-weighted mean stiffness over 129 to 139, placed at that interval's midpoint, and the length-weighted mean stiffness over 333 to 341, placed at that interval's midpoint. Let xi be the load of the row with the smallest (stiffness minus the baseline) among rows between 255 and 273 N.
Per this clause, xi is 258.0 N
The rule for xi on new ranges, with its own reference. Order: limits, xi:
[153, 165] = 158.0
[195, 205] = 196.0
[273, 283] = 280.0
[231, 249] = 242.0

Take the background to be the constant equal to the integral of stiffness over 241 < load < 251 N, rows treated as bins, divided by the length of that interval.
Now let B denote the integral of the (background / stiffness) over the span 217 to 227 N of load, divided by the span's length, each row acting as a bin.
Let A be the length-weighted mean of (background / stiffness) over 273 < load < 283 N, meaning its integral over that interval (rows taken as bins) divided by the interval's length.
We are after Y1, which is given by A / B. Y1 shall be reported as 0.958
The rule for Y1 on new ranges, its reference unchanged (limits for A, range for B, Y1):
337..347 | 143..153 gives 0.984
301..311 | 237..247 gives 0.969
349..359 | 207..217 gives 1.008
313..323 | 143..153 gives 1.005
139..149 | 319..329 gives 1.014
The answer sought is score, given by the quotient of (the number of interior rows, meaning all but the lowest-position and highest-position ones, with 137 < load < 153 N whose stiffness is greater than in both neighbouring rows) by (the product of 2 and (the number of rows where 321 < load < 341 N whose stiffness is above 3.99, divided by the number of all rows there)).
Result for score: 2.1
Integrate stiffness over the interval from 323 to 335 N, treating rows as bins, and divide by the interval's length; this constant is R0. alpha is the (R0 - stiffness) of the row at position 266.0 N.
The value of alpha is -0.07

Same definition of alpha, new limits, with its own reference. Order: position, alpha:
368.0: -0.10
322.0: 0.10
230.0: -0.11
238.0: 0.03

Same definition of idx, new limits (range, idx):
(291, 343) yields 16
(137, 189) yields 21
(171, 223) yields 16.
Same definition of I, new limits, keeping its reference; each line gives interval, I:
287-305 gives 0.130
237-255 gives 0.124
